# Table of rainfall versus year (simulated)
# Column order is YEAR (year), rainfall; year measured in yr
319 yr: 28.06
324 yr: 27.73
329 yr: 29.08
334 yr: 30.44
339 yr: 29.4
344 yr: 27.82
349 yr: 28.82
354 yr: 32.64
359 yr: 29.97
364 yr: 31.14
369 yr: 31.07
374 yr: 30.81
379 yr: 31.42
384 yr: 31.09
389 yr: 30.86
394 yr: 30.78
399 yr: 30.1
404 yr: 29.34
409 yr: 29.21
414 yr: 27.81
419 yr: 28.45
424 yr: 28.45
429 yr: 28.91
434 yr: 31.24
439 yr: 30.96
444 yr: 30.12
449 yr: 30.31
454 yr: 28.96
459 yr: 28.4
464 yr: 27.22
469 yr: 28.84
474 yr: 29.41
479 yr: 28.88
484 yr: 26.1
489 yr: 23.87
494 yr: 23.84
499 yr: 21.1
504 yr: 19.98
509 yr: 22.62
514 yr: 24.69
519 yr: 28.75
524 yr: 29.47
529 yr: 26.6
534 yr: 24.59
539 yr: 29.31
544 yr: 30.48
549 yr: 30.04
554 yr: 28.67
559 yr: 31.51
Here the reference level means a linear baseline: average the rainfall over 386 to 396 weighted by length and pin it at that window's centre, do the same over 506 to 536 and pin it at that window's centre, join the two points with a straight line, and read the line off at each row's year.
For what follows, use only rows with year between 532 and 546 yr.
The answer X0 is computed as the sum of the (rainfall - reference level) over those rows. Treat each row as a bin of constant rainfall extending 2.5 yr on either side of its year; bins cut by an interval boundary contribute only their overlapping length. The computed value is 8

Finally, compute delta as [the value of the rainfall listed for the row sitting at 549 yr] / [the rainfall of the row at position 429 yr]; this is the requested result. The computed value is 1.04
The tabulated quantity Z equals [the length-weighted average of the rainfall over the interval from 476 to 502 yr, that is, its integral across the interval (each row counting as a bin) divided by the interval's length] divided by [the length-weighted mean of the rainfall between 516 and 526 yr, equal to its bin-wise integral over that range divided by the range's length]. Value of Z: 0.86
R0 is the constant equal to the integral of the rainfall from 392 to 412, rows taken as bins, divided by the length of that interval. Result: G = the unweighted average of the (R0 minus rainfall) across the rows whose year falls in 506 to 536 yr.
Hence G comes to 3.7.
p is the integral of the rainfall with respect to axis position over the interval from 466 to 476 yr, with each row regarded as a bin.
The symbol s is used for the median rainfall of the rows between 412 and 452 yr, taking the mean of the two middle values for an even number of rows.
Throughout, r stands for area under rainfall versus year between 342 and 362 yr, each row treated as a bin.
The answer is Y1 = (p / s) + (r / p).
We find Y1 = 12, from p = 290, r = 598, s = 29.5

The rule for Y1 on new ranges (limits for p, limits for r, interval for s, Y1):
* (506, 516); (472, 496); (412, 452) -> 11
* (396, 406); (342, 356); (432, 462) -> 11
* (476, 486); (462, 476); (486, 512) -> 14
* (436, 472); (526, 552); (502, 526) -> 43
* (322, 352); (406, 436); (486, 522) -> 37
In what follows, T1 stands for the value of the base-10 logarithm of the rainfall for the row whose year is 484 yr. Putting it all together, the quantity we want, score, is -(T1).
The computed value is -1.42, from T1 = 1.42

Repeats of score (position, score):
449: -1.48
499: -1.32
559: -1.50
